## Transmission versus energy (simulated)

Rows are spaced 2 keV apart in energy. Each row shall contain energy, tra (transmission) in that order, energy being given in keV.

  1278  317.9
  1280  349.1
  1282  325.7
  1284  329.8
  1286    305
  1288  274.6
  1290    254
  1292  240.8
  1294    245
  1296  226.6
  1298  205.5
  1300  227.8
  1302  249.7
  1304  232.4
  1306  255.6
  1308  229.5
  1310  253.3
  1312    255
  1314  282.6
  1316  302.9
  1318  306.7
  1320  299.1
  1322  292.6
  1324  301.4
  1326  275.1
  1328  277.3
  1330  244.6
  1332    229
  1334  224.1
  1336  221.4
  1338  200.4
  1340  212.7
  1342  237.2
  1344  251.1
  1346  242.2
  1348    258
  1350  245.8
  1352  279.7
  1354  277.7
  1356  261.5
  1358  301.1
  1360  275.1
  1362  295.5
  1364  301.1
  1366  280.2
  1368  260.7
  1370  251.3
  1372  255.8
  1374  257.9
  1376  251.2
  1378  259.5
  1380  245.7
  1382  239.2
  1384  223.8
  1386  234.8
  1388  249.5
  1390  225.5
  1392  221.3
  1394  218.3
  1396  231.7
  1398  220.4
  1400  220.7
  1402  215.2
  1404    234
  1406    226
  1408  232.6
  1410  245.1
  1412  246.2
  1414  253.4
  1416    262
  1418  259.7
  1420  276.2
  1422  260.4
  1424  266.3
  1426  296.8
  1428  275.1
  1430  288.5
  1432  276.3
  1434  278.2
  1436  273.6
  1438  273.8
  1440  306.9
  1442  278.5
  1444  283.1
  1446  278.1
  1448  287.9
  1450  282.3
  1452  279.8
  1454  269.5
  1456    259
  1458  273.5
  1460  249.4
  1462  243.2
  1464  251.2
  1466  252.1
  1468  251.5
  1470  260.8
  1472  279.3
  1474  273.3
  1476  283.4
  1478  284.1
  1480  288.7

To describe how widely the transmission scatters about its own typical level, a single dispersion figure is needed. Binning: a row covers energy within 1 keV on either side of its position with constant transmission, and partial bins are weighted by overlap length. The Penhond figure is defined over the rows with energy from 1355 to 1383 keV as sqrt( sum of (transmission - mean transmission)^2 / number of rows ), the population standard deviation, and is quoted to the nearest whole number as 20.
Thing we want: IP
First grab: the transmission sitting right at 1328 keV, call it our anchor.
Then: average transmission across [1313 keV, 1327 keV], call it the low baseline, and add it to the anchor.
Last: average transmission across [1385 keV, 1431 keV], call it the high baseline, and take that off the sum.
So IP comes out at 326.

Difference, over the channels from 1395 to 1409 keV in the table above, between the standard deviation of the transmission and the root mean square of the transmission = -219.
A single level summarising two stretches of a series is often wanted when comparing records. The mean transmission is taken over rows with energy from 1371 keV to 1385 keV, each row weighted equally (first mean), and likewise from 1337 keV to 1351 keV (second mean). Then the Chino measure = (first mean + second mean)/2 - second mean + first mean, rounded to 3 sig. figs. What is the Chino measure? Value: 254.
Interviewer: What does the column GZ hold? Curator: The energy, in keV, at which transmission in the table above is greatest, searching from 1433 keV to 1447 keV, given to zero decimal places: 1440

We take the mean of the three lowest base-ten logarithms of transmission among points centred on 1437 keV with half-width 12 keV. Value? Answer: 2.44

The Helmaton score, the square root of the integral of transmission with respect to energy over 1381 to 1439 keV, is 120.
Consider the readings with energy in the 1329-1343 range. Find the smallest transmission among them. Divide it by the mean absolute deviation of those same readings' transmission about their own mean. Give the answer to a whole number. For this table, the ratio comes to 18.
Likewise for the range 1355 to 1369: 18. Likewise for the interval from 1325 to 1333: 12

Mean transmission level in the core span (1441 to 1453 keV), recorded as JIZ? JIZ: 282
